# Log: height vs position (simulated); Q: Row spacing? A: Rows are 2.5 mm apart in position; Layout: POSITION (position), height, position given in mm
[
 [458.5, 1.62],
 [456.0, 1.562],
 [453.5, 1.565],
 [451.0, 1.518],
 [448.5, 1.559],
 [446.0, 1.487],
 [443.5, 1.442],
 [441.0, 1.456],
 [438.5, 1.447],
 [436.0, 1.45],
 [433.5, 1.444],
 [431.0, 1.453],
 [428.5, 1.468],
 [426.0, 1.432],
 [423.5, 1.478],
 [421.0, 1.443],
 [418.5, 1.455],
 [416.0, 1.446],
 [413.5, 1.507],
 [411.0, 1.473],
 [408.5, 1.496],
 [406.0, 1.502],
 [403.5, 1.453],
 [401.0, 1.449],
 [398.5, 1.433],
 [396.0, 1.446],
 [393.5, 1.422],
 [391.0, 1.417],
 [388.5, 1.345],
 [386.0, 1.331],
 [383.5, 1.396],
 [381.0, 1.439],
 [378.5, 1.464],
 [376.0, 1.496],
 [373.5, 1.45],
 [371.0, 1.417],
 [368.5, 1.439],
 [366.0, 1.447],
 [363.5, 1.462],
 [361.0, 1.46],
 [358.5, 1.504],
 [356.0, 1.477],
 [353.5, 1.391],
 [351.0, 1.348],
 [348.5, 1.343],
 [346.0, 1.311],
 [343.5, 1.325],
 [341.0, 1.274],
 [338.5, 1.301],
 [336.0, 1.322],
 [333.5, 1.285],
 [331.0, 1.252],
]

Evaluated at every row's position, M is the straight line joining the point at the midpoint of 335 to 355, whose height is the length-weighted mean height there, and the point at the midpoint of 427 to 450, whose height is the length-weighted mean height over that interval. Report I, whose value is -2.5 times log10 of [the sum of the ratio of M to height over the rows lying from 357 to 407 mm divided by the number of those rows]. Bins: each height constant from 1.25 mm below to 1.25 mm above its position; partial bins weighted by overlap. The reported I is 0.041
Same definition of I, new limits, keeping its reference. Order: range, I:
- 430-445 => -0.013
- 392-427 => 0.026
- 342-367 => 0.048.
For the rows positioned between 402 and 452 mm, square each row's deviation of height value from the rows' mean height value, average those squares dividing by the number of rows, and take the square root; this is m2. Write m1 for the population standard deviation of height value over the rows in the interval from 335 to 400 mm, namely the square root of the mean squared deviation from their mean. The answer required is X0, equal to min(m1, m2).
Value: 0.031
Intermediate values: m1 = 0.065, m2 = 0.03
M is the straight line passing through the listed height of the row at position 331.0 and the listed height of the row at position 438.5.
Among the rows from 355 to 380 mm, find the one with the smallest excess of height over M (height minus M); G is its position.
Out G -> 371.0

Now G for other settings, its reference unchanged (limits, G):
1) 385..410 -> 386.0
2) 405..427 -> 426.0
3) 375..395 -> 386.0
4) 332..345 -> 341.0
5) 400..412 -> 403.5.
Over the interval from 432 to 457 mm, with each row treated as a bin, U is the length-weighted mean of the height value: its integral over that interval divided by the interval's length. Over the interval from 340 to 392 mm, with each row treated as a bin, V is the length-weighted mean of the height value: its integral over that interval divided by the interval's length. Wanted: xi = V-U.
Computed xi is -0.08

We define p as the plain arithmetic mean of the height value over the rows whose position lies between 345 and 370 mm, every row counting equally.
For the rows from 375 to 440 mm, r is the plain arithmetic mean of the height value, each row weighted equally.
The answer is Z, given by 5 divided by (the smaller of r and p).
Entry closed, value 3.53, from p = 1.42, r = 1.45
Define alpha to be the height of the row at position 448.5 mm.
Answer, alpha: 1.559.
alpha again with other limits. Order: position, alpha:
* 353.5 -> 1.391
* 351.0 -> 1.348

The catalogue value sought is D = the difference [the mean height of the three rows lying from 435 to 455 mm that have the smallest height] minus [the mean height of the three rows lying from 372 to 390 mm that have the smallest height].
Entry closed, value 0.09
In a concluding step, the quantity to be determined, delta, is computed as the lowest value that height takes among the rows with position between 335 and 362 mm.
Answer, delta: 1.274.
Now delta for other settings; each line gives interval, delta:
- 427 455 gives 1.442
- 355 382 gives 1.417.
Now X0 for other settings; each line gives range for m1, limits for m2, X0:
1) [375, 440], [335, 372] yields 0.040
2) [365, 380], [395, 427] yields 0.024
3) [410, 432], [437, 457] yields 0.021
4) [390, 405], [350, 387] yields 0.014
